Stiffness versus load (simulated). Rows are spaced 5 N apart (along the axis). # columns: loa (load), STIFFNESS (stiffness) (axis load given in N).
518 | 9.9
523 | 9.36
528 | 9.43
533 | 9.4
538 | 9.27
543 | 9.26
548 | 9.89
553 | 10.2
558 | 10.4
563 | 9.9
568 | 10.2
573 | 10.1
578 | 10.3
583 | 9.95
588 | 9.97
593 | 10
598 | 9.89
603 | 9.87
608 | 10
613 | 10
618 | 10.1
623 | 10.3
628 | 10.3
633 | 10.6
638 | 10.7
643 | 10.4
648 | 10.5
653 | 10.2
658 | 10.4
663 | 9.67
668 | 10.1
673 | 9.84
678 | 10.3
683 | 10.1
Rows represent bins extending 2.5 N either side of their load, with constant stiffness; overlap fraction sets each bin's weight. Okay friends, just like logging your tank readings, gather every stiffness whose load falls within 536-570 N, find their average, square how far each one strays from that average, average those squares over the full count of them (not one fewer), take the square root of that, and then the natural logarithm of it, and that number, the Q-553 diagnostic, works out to -0.9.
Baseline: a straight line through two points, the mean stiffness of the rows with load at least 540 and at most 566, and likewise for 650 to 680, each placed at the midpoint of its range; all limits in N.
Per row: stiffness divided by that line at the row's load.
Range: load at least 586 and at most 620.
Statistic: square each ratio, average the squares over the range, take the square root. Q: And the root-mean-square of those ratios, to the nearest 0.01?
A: 1.00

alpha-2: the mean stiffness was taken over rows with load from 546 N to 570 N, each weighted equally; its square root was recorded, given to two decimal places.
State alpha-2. 3.18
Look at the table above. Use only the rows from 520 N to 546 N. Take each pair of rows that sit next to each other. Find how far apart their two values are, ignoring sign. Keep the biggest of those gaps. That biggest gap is 0.1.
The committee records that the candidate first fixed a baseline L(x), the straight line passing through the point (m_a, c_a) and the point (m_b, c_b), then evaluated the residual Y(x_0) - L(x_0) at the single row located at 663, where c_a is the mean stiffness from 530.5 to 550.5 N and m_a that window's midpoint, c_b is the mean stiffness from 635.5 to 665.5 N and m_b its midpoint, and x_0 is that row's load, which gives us -0.7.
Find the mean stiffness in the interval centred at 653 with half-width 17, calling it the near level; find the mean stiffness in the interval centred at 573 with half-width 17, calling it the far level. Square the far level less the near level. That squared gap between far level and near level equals 0.027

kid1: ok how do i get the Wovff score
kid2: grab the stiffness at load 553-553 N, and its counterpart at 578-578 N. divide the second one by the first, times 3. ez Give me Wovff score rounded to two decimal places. 3.03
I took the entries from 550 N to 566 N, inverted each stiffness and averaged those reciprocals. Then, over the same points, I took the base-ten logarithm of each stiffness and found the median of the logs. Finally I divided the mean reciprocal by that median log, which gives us 0.0976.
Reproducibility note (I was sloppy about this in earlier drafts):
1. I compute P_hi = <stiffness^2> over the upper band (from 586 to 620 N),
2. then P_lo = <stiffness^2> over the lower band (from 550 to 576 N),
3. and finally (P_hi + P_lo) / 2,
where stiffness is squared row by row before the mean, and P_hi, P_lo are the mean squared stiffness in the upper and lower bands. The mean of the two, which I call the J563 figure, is 101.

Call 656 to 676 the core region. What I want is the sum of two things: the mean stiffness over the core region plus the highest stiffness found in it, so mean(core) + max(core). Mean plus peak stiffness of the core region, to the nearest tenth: 20.4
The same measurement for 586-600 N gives 20.0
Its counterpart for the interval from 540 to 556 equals 20.0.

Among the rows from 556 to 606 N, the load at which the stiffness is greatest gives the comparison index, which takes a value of 558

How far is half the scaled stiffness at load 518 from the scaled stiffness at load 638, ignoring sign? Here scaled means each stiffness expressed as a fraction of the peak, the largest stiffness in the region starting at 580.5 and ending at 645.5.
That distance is 0.54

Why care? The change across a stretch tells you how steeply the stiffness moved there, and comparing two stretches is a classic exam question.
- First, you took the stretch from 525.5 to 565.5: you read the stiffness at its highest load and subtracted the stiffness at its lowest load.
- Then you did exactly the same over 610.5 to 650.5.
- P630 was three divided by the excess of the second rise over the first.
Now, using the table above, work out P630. 100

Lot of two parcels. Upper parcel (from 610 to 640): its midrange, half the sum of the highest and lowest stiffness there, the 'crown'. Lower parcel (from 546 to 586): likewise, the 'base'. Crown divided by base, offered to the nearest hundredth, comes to 1.02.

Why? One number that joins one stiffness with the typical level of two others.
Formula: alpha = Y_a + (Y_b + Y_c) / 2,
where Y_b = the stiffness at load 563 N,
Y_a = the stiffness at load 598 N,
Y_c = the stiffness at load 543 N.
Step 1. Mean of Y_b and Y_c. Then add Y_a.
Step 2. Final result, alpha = 19.5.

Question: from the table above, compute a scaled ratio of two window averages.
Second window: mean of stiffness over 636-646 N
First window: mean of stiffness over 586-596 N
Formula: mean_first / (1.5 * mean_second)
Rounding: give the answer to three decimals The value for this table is 0.631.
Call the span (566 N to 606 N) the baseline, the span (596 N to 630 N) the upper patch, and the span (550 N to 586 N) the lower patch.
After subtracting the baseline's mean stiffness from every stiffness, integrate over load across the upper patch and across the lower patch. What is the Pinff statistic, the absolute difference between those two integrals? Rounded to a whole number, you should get 3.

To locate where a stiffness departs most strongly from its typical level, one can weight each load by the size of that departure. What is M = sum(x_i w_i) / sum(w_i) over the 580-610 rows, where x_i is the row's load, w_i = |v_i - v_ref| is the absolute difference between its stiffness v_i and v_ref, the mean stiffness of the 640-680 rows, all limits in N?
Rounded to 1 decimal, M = 595.8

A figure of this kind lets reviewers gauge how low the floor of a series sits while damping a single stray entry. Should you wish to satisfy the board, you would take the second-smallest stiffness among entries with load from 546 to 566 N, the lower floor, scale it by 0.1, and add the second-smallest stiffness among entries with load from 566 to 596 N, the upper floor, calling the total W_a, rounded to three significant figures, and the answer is 11.0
